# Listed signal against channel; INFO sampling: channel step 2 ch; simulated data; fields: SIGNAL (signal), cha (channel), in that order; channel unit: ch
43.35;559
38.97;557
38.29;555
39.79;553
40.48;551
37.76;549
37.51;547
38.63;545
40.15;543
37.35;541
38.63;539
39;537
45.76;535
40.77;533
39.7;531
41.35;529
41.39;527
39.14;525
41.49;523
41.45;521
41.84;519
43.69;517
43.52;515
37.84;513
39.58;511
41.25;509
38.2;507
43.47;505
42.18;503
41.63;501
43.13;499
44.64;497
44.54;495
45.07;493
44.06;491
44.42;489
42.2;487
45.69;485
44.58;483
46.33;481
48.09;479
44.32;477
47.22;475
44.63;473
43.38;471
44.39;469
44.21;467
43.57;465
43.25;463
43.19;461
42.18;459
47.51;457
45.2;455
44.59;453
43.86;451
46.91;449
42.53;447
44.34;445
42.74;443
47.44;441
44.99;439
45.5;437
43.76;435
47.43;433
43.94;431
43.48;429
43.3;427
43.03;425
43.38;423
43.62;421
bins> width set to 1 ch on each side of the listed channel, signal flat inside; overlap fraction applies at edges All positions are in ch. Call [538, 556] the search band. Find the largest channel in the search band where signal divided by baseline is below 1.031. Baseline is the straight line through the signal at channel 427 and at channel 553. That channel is 555 ch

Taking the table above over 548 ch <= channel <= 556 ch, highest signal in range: 40.48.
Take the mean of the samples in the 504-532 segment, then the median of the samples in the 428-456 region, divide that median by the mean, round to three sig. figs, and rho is 1.08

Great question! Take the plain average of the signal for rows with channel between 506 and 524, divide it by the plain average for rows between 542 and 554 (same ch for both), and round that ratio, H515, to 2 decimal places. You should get 1.05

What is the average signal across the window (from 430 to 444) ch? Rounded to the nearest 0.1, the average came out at 45.1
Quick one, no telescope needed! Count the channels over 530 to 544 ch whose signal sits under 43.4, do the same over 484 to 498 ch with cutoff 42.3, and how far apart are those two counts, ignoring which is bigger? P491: 5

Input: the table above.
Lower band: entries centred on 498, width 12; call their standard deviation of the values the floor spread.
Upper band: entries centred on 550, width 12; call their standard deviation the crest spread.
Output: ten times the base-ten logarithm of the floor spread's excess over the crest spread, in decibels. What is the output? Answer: -6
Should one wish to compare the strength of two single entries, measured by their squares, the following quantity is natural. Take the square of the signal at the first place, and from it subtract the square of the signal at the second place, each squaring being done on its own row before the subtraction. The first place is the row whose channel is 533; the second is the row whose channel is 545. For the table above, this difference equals 170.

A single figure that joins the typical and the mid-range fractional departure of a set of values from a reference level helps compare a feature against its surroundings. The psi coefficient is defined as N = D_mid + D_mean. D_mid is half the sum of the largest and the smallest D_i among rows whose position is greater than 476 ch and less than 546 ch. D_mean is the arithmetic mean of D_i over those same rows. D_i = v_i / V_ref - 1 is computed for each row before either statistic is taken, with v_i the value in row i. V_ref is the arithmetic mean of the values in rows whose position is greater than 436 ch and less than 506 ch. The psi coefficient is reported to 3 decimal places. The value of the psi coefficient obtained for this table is -0.091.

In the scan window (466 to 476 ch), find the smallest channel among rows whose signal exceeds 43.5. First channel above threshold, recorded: 467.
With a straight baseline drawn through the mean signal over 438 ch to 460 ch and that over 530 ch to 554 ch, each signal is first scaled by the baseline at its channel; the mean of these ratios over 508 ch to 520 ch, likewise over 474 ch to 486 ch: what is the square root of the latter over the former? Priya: 1.033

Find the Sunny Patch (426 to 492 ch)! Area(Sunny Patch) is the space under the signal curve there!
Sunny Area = 2946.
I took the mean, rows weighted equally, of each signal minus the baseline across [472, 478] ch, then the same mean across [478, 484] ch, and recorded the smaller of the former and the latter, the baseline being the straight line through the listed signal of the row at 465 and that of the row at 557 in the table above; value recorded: 2.3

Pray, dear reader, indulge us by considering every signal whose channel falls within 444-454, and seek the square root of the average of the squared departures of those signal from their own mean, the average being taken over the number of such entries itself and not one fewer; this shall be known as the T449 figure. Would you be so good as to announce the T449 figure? 1.42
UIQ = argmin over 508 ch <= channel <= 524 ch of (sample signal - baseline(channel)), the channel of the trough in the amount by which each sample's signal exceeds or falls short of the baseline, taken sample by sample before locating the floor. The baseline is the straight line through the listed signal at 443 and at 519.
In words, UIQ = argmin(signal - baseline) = 513 ch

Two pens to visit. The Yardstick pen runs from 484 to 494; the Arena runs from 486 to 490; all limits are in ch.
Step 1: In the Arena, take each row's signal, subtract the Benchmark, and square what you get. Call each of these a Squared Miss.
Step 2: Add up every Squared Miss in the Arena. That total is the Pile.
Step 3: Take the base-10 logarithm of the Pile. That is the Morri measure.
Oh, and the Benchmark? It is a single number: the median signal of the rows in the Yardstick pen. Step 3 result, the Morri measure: 0.69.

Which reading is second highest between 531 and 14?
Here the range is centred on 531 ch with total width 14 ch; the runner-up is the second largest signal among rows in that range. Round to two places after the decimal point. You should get 41.39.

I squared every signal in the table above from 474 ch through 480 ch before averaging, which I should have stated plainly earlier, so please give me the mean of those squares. 2169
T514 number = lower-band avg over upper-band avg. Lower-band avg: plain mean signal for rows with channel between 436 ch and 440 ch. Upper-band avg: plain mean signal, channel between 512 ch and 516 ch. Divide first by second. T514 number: 1.11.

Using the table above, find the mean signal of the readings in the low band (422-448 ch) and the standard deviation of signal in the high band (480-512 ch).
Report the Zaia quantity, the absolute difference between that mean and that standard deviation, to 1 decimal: 42.1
